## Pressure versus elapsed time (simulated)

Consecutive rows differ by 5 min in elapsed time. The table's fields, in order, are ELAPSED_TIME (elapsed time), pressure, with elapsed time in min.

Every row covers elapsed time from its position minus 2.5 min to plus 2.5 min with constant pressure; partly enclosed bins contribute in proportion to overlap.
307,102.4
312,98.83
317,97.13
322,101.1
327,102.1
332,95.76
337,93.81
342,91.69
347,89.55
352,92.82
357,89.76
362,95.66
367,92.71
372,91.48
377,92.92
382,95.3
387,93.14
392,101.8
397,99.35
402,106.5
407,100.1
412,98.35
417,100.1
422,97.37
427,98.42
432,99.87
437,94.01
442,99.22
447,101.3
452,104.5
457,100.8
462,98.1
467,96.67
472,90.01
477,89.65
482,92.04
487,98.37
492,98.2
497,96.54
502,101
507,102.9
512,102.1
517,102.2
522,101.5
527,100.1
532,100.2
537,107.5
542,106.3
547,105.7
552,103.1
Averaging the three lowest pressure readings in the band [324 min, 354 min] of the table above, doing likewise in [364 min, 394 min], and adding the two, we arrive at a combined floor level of 184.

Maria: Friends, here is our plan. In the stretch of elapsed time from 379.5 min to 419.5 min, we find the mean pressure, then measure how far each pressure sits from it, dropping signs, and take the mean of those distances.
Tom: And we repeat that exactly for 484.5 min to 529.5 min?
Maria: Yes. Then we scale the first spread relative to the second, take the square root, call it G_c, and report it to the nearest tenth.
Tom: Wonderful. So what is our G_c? 1.2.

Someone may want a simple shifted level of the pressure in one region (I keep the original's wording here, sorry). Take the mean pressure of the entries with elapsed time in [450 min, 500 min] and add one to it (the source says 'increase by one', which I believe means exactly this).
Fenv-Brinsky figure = 97.5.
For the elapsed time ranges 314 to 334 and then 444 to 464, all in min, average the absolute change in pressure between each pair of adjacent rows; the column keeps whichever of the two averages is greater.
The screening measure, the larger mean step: 3.8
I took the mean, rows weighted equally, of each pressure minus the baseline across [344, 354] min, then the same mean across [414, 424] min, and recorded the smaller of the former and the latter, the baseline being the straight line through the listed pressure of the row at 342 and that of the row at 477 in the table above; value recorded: 0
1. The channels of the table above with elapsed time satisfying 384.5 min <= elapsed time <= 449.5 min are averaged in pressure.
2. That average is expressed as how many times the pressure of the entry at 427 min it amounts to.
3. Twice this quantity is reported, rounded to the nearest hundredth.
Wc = 2.02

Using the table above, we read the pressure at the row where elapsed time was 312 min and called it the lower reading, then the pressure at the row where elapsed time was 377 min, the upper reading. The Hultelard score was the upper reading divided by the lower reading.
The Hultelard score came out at 0.94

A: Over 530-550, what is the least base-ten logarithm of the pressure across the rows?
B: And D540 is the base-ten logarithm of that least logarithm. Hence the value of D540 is 0.301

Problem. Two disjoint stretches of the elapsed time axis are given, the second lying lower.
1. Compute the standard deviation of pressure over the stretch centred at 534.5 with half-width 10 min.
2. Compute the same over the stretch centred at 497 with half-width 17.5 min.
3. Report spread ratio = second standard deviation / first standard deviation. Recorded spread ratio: 1.0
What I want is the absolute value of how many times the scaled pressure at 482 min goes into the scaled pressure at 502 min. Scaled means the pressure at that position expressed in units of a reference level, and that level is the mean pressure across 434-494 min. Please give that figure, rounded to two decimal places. 1.10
